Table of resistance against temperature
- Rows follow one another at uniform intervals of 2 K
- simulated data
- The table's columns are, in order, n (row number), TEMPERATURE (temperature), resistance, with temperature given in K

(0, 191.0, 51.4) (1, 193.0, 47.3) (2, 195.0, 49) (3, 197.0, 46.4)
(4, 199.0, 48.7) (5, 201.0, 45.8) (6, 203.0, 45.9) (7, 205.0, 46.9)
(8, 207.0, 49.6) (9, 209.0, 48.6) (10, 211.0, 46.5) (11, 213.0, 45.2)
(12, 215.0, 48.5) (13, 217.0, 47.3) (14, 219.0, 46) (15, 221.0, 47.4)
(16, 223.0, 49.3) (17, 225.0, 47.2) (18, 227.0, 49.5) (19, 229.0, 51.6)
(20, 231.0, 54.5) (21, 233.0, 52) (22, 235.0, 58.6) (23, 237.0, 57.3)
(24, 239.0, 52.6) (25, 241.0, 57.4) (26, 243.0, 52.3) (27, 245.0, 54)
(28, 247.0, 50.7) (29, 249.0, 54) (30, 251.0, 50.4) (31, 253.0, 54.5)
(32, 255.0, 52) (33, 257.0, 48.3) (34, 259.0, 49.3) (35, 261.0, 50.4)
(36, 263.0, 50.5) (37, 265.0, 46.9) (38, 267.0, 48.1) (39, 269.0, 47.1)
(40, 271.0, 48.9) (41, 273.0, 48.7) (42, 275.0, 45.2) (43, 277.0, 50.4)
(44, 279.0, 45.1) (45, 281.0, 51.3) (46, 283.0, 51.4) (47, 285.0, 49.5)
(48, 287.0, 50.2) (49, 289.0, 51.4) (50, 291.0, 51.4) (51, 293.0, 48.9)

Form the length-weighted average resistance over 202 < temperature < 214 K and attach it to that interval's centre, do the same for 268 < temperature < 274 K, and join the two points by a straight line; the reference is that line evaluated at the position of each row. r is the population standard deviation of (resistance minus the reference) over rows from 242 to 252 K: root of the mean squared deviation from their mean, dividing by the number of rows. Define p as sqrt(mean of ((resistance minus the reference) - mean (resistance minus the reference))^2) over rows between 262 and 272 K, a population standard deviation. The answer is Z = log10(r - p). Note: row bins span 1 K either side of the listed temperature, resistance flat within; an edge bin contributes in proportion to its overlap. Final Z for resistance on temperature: -0.6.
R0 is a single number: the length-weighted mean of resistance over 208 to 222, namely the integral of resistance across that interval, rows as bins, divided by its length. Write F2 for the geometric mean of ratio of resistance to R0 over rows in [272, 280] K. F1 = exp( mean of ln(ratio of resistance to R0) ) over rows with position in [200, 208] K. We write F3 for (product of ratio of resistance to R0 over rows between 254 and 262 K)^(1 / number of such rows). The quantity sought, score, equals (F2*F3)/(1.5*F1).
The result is 0.71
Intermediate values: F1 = 1.00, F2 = 1.00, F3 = 1.06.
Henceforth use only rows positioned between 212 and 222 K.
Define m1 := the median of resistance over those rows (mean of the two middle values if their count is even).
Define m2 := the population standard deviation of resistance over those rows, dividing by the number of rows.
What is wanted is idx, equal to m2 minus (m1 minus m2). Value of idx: -45.0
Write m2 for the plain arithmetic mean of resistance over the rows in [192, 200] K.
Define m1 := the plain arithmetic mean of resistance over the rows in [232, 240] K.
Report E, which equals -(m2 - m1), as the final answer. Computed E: 7.3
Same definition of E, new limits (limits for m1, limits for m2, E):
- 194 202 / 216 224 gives 0.0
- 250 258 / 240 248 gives -2.3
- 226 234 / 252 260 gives 0.9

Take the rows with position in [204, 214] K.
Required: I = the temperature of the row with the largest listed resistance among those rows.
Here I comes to 207.0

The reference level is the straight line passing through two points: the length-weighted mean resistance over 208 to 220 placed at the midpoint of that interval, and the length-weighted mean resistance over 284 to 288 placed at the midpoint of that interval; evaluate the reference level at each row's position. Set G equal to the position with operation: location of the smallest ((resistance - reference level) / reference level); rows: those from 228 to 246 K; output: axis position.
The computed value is 229.0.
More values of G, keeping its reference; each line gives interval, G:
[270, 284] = 279.0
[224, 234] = 225.0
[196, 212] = 201.0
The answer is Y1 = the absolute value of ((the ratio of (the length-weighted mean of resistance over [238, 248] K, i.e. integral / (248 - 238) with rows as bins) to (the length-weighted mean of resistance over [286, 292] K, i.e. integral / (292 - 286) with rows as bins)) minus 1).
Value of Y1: 0.047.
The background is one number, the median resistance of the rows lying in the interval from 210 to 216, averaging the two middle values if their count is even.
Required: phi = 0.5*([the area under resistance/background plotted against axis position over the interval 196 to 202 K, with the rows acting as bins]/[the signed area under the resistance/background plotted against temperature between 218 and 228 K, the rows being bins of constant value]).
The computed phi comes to 0.3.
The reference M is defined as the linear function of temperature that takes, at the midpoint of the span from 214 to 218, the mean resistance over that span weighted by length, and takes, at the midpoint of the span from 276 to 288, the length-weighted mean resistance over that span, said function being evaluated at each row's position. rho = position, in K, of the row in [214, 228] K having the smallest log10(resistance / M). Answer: 219.0 K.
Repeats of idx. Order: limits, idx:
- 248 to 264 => -46.4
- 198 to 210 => -44.8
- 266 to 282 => -44.2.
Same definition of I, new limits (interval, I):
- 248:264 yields 253.0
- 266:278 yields 277.0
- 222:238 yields 235.0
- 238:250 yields 241.0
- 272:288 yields 283.0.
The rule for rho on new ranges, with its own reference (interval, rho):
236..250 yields 247.0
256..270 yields 265.0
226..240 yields 227.0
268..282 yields 279.0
